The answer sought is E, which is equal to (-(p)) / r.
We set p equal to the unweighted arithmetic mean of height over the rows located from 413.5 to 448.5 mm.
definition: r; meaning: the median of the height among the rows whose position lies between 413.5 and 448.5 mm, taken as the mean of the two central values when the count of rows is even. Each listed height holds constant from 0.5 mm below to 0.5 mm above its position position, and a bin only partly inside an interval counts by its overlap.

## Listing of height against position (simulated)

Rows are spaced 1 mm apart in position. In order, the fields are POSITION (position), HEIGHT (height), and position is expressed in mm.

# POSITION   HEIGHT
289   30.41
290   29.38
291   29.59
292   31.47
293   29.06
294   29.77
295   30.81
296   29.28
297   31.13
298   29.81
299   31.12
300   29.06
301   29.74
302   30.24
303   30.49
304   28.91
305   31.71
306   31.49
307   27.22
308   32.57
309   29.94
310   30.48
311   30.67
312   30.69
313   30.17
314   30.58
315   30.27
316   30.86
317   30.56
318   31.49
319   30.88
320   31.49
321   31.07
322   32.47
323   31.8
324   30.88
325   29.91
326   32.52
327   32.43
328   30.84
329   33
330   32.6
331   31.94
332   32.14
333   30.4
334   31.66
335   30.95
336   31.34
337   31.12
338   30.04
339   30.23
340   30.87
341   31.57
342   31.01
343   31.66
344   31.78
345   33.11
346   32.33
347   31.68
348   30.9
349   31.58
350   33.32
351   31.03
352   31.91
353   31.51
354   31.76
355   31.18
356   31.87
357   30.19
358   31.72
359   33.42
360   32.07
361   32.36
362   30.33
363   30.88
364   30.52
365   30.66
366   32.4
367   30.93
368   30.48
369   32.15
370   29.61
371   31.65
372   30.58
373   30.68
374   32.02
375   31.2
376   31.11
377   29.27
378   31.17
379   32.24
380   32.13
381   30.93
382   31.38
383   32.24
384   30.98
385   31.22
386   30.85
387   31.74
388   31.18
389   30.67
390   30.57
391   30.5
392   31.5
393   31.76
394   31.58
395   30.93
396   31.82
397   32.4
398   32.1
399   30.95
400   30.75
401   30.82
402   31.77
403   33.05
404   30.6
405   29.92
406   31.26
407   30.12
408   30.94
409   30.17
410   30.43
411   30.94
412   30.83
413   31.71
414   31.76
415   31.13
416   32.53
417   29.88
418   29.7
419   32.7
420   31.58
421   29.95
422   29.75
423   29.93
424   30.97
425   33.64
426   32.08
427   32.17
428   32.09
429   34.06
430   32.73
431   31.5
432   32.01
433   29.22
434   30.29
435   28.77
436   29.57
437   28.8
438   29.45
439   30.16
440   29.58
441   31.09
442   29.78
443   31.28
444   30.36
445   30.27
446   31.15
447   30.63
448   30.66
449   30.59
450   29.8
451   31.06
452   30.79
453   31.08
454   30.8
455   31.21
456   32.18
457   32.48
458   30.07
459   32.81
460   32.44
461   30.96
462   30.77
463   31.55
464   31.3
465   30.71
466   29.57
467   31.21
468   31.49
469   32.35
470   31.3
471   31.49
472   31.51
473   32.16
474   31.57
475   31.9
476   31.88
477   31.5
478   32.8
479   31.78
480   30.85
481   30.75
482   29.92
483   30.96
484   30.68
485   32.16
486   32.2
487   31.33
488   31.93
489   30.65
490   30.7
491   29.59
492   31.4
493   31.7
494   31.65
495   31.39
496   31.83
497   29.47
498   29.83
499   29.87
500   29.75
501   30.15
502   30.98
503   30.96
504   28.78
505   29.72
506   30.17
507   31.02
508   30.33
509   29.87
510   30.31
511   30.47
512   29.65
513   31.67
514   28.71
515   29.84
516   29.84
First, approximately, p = 30.89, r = 30.7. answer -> -1.008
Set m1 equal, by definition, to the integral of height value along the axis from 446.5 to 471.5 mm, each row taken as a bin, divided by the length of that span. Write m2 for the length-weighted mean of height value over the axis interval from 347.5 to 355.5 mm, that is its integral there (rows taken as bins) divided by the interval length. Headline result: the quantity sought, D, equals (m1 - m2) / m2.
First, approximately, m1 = 31.2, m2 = 31.6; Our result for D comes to -0.015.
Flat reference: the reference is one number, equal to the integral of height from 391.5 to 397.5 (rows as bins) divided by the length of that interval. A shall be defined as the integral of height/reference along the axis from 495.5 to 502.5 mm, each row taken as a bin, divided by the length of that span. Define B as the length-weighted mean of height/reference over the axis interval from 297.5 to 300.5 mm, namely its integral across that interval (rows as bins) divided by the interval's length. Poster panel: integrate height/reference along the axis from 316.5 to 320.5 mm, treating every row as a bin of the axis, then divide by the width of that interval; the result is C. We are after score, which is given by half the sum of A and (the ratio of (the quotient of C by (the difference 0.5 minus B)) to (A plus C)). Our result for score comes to -0.089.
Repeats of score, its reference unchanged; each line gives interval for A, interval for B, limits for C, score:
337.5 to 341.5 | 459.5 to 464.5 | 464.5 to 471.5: -0.028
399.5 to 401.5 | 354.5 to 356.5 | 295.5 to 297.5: -0.014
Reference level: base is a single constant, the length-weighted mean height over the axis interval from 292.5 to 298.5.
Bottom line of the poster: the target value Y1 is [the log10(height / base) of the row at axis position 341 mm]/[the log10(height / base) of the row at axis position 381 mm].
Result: 1.7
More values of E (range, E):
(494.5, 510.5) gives -1.004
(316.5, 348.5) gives -0.999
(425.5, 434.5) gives -0.991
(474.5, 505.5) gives -0.999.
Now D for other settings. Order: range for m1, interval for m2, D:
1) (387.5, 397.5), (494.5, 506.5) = 0.035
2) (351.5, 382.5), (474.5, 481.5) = -0.011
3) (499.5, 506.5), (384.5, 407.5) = -0.037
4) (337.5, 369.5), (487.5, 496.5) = 0.009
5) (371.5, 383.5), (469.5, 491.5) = -0.003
